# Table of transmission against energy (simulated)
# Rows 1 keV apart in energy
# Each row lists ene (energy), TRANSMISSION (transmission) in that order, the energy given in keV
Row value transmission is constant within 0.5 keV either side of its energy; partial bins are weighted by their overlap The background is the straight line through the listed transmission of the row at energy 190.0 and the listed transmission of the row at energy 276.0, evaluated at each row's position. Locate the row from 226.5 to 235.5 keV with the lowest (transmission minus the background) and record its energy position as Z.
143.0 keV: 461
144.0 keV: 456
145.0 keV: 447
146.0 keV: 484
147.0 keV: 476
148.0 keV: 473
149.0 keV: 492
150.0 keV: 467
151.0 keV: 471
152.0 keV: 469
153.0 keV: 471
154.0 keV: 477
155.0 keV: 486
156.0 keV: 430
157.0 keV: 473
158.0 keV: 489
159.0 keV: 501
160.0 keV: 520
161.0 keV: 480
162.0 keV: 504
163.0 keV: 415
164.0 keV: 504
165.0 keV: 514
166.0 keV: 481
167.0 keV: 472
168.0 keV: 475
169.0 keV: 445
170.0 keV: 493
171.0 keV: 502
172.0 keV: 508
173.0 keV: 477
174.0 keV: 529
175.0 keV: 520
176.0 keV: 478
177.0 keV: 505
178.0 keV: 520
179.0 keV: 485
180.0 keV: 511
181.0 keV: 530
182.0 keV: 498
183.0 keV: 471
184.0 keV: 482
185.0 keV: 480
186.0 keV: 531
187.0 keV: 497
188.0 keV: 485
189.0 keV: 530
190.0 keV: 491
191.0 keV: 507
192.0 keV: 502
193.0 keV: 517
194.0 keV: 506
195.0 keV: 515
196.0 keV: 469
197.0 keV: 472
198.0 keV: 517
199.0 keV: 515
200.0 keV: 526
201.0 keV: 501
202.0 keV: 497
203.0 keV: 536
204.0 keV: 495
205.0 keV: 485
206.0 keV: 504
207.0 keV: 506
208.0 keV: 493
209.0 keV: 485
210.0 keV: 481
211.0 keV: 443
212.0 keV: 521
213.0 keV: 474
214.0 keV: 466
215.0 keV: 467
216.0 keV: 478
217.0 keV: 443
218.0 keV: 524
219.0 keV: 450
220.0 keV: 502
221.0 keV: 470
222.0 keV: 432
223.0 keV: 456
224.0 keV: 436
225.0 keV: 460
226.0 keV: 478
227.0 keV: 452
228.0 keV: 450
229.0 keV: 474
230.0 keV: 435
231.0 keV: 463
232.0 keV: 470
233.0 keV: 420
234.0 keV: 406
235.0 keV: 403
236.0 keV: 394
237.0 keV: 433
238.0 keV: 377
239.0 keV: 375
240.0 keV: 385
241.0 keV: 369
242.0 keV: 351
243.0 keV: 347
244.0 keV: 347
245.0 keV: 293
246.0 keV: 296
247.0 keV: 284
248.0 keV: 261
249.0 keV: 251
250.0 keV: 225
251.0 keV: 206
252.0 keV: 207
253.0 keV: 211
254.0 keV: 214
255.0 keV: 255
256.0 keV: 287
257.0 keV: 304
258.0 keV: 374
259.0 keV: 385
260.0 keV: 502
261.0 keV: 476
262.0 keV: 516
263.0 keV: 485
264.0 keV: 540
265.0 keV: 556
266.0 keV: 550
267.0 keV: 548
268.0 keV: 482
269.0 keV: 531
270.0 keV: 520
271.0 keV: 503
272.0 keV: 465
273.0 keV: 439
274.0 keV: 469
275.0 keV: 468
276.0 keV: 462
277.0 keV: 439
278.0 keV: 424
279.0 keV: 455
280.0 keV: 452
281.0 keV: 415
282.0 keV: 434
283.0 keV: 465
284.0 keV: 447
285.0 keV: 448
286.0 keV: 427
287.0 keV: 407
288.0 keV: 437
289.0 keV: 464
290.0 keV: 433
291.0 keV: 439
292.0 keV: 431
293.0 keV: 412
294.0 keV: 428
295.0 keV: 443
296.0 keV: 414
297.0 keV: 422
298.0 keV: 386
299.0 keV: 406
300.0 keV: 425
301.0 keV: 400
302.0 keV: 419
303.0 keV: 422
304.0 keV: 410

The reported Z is 235.0 keV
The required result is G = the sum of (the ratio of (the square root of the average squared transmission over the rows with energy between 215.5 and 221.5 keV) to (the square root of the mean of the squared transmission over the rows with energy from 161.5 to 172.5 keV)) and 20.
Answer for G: 21.0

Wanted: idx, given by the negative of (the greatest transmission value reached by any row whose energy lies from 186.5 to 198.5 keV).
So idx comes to -530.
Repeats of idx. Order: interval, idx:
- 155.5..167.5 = -520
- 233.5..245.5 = -433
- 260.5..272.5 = -556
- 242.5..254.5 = -347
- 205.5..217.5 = -521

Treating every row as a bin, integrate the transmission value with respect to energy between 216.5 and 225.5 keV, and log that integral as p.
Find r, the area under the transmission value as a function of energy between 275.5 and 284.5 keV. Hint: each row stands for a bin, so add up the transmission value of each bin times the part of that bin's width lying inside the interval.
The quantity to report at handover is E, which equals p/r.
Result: 1.05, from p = 4173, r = 3993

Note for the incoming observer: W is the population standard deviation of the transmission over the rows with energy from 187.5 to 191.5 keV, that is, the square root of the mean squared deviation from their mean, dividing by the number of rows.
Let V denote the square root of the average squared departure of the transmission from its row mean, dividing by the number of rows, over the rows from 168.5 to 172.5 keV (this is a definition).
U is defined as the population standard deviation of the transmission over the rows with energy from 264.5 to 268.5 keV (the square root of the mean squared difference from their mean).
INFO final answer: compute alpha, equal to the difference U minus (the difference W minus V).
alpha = 38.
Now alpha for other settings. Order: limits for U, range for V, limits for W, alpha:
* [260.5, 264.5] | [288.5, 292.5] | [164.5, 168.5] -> 22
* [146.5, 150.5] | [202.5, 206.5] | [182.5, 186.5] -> 5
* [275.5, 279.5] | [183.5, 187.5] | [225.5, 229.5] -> 23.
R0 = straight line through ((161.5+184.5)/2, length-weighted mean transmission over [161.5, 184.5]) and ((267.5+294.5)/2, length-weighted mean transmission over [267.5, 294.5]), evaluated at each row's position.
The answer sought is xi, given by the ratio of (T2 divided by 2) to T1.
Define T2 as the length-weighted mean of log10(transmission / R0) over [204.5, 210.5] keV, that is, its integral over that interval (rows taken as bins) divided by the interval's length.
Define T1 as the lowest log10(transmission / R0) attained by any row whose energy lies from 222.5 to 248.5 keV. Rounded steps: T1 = -0.250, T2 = 0.012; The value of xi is -0.02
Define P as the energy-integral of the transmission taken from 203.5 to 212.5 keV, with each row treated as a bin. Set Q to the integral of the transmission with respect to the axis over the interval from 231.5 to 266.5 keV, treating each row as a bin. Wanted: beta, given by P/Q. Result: 0.3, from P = 4413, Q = 12755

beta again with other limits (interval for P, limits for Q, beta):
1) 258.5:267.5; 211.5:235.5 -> 0.4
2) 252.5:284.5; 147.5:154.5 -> 4.2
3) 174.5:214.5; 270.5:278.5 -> 5.4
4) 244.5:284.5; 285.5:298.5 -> 2.9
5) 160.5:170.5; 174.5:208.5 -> 0.3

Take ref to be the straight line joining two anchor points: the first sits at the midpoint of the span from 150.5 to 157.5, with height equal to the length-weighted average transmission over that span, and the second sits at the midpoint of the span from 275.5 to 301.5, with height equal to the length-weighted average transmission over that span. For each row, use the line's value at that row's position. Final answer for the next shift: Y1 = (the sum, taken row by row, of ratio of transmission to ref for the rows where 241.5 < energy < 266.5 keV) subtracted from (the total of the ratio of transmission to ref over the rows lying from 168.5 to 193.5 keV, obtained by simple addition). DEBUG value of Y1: 7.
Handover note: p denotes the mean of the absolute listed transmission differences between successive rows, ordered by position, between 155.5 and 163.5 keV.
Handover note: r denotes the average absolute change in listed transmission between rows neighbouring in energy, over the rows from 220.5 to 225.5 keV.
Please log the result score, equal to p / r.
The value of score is 1.3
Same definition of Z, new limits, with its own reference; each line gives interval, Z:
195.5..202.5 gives 196.0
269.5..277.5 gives 273.0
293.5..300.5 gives 298.0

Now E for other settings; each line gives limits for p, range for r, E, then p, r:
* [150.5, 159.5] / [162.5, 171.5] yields 0.99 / 4267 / 4301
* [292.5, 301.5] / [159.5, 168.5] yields 0.86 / 3736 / 4365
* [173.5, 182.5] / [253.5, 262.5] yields 1.38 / 4576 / 3313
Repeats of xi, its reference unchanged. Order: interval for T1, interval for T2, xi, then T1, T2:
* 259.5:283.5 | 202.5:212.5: -0.18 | -0.037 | 0.013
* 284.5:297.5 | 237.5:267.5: 1.52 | -0.043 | -0.131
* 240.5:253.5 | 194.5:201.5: -0.02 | -0.352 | 0.017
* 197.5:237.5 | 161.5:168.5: 0.09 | -0.075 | -0.014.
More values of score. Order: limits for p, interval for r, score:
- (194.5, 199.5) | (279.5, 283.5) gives 0.8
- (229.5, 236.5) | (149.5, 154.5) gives 5.3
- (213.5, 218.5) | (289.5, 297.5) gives 2.2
